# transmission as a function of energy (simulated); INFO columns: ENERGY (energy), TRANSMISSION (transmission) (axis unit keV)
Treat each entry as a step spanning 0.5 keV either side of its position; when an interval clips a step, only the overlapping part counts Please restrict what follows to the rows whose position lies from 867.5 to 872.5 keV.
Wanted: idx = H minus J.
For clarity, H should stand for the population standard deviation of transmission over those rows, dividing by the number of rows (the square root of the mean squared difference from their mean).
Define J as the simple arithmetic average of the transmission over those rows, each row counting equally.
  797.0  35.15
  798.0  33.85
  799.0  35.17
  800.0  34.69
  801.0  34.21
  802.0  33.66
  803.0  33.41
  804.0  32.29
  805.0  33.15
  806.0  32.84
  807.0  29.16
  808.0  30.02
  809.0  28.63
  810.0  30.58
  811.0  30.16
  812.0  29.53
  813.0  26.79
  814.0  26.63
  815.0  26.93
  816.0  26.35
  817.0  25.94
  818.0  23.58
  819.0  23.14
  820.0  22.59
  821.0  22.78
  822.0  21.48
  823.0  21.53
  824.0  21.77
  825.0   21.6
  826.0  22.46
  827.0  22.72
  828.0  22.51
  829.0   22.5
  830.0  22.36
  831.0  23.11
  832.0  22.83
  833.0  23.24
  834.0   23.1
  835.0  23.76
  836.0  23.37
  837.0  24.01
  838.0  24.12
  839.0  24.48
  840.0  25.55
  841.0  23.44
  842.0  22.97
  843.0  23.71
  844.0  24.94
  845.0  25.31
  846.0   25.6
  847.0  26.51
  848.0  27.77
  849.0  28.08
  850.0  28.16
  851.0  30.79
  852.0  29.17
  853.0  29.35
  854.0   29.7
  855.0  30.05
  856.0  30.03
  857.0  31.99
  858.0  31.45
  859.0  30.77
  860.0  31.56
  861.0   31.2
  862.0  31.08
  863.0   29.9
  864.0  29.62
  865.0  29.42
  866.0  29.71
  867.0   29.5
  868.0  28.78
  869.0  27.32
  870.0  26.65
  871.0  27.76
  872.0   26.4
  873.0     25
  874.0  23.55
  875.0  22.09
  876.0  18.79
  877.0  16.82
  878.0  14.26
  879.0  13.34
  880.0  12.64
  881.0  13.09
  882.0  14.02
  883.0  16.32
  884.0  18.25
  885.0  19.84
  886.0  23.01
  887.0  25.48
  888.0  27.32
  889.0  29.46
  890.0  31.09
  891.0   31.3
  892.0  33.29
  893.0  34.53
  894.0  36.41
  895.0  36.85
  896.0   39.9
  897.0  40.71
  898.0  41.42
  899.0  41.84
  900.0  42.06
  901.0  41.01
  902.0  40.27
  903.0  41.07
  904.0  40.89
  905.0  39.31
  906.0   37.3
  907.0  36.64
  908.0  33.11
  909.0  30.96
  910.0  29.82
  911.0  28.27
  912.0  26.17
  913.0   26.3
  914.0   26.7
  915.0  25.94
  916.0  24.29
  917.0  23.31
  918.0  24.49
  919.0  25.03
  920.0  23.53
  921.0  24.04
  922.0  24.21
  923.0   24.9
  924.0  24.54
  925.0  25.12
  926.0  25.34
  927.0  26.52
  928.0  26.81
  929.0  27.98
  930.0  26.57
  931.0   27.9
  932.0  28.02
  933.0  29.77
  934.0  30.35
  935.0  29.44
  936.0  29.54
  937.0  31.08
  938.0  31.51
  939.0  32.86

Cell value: -27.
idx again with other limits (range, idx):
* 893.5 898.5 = -37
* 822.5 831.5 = -22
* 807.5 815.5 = -27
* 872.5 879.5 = -15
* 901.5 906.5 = -38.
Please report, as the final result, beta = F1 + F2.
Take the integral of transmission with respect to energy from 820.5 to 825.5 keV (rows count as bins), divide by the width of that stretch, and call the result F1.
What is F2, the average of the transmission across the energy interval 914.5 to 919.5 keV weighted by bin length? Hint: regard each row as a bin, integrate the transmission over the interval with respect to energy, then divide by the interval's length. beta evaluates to 46.4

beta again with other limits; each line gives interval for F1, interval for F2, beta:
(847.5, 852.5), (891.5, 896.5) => 65.0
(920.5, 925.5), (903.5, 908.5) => 62.0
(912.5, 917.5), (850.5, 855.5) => 55.1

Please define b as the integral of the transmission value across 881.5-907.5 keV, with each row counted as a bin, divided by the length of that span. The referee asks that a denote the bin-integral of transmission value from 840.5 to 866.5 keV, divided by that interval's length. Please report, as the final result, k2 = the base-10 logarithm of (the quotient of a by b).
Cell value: -0.06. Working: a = 28.5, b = 33.1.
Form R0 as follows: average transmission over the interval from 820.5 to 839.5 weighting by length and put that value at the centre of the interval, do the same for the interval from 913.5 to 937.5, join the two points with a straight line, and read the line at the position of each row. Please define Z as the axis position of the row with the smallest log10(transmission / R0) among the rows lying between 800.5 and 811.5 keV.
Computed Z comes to 809.0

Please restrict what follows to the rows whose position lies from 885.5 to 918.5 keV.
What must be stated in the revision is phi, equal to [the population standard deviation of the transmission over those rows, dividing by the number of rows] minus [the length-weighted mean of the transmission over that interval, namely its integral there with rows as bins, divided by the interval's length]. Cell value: -26.6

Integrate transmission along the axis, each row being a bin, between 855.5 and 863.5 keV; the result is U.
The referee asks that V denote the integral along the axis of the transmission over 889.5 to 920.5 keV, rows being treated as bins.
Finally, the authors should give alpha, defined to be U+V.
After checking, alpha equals 1282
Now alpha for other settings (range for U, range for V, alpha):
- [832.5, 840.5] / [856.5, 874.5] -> 713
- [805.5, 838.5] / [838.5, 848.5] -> 1072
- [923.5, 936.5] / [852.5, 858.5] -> 540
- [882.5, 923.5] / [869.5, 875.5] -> 1418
